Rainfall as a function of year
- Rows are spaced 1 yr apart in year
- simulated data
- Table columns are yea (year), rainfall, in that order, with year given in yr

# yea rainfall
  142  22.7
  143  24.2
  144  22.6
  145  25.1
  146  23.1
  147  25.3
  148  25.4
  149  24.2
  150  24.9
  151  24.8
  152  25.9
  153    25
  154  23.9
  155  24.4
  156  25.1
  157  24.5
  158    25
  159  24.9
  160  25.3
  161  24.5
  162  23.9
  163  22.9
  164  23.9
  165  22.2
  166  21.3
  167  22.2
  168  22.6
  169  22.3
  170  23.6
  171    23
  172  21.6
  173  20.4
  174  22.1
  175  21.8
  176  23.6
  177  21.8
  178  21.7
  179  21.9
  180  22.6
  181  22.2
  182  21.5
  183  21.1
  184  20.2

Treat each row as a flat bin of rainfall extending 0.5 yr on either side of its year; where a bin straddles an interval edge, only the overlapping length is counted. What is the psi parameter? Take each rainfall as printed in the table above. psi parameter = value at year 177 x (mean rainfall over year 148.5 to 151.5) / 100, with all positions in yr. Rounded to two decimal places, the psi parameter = 5.37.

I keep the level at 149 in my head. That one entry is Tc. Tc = 24.2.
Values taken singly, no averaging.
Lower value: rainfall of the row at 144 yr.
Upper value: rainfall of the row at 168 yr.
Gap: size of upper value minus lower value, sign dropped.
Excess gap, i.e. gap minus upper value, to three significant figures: -22.6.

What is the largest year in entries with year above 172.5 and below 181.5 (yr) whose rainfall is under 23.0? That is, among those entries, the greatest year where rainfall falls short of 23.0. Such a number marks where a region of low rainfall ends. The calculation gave 181 yr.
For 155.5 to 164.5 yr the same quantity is 163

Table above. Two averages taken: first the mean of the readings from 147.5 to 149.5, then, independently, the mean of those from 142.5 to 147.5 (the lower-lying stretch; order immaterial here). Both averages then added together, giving 48.9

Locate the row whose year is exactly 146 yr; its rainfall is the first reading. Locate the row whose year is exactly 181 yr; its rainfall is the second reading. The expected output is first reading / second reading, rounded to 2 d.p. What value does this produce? 1.04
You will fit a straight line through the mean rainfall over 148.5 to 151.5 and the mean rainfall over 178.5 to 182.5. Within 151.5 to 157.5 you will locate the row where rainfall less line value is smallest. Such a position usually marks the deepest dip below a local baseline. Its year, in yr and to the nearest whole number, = 154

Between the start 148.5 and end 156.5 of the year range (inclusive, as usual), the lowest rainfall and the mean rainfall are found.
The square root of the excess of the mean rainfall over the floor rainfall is 0.94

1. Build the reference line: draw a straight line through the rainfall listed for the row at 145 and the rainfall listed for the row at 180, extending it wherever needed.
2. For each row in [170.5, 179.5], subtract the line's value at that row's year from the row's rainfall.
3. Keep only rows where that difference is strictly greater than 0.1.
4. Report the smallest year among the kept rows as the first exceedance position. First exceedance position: 176 yr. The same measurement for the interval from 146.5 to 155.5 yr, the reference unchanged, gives 147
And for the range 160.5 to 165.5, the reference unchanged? 161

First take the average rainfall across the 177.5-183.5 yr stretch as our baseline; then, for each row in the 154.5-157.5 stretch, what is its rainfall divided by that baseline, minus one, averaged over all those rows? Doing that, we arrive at 0.130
